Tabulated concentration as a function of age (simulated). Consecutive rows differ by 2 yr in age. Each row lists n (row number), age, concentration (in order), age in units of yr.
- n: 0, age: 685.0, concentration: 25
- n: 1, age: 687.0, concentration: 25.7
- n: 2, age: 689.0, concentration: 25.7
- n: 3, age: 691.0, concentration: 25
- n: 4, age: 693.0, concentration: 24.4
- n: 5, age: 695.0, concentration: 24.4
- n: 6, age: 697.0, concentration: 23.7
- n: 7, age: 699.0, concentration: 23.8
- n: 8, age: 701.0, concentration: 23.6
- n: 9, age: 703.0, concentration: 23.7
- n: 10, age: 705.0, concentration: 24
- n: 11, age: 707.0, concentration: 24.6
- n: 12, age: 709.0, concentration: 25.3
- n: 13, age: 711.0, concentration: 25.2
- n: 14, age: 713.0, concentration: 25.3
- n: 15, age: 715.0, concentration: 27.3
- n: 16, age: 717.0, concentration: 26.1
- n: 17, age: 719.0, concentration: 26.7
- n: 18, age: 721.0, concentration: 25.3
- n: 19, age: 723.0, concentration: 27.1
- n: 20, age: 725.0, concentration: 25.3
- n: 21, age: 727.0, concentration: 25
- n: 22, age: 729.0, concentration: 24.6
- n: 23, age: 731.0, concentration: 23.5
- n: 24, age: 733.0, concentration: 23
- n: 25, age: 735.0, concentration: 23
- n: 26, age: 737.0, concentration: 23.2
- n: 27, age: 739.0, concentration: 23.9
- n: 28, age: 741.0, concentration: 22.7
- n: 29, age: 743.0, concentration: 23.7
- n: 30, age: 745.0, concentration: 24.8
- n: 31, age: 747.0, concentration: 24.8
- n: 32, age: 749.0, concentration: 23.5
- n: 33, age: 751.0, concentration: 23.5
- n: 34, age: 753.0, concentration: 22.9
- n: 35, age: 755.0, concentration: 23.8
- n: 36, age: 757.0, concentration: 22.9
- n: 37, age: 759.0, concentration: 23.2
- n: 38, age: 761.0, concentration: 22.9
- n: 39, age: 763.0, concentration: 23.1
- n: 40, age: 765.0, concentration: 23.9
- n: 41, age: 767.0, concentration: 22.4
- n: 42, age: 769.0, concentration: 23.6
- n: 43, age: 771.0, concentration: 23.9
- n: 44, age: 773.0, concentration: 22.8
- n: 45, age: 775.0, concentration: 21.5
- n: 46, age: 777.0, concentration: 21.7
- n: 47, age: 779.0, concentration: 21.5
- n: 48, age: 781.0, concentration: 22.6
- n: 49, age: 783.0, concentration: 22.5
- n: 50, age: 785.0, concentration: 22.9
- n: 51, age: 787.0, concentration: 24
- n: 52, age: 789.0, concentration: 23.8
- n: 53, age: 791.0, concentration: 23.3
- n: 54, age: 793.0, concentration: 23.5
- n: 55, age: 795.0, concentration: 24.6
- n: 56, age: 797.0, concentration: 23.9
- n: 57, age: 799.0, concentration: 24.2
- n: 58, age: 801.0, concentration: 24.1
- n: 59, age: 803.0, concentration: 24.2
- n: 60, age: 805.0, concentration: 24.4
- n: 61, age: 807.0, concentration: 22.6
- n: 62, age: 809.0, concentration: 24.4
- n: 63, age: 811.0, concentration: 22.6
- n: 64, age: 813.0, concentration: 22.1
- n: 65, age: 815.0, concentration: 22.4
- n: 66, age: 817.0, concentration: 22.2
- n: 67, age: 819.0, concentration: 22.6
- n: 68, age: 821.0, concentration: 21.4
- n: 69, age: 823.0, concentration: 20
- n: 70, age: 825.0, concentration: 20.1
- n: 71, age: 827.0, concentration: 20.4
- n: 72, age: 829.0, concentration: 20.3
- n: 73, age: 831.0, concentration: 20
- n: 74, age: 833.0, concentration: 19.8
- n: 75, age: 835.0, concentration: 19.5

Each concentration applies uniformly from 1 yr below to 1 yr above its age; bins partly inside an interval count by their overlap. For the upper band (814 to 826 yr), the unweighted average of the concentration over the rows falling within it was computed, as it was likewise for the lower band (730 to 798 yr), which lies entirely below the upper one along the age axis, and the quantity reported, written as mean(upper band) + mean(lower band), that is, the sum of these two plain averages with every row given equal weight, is 44.7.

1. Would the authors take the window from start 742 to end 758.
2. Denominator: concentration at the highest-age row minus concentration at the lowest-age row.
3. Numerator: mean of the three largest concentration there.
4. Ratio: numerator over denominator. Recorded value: -31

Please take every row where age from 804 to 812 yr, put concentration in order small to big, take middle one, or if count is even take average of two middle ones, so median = 23.5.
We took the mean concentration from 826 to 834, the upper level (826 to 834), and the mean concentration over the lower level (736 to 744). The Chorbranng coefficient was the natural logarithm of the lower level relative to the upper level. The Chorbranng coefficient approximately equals 0.15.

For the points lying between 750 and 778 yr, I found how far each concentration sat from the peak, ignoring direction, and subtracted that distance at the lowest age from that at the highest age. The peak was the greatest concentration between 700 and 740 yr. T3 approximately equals 1.8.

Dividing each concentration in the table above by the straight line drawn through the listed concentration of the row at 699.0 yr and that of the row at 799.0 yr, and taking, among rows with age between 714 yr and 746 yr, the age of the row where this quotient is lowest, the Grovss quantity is 741.0 yr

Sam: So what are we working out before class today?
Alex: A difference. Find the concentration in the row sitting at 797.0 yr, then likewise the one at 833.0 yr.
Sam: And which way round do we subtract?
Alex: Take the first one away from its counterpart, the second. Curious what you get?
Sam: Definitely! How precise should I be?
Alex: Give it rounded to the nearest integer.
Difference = -4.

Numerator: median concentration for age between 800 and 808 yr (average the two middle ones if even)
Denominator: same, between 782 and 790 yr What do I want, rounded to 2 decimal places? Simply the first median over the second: 1.03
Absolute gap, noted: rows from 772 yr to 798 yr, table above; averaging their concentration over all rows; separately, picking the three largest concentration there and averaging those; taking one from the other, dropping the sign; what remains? 1.20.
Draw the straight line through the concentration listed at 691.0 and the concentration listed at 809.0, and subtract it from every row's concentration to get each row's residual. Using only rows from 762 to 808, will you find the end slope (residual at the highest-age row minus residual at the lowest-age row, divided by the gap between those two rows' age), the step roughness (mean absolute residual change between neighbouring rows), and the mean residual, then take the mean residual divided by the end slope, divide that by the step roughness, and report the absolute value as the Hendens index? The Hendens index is 304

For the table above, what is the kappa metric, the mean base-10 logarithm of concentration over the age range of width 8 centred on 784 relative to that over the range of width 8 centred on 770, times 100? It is 100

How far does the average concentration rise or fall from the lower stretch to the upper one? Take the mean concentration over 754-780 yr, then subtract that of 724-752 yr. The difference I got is -1.03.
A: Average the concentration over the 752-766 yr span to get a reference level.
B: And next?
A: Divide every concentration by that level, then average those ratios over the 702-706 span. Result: 1.03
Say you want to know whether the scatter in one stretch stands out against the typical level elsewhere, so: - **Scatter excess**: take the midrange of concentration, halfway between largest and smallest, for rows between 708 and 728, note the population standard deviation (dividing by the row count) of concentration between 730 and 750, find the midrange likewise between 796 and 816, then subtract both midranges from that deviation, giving -48.72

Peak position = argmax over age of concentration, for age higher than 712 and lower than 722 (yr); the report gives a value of 715.0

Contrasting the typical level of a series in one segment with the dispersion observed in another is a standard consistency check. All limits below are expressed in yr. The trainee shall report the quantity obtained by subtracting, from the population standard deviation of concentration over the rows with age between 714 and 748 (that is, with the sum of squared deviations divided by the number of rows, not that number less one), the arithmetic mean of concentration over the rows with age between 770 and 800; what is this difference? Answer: -21.7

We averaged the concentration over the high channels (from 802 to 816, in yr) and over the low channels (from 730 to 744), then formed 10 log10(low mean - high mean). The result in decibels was -13.7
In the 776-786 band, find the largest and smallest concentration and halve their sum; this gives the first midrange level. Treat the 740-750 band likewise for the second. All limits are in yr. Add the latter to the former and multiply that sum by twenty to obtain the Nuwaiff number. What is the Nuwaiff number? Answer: 919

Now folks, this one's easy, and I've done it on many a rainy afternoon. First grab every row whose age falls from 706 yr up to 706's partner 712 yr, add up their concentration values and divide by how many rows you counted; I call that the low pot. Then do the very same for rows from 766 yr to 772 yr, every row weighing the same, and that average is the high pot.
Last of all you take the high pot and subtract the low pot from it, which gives -1.7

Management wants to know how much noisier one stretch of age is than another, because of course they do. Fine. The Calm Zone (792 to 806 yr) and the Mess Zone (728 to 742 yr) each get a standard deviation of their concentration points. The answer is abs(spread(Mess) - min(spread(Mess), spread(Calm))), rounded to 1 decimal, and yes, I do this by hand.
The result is 0.3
